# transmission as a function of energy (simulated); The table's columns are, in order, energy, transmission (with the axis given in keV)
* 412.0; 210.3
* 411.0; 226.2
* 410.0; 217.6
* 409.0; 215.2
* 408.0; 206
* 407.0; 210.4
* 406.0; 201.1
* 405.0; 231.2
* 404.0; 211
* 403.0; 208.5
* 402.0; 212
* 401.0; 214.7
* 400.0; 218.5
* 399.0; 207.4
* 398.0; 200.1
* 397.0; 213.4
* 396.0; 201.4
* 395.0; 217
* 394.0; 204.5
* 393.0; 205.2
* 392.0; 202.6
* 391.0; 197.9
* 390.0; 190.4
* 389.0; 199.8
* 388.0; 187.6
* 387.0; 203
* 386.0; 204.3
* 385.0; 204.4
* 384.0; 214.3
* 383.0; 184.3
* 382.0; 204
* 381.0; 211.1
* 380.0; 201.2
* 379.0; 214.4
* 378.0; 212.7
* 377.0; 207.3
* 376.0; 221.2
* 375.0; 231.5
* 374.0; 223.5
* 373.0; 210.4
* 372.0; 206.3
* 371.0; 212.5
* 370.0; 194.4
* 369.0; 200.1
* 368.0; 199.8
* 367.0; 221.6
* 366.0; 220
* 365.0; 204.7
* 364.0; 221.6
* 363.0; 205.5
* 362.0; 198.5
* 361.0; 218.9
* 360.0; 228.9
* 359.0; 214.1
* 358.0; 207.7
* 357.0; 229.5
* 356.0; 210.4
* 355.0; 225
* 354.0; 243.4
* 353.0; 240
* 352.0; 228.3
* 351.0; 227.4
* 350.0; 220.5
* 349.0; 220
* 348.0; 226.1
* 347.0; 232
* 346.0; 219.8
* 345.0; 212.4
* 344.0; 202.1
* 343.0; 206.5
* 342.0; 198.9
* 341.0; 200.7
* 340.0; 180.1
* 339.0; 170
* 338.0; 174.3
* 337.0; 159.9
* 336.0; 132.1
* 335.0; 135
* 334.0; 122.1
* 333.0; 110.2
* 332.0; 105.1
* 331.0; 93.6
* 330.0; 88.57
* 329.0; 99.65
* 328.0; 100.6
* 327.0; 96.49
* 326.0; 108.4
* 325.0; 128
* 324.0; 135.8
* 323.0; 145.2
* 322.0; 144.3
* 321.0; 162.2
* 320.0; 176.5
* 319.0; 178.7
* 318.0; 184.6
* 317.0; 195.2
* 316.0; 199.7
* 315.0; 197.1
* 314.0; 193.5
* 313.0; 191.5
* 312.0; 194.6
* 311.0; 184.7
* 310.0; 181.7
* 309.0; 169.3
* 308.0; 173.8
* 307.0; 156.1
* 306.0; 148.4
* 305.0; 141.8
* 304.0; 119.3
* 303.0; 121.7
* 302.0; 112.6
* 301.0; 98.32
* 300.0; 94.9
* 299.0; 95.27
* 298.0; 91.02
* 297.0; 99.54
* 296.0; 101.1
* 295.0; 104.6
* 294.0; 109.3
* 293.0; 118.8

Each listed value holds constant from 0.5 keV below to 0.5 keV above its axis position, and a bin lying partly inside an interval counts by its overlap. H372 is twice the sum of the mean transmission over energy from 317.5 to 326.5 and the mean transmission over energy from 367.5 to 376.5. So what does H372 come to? 725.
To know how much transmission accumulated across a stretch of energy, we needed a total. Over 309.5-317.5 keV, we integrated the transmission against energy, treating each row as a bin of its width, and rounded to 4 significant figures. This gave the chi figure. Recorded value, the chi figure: 1538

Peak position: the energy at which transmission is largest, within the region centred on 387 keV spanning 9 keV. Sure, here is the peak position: 384.0 keV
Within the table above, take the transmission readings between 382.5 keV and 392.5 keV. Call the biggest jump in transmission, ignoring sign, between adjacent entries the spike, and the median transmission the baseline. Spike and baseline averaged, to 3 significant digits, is 116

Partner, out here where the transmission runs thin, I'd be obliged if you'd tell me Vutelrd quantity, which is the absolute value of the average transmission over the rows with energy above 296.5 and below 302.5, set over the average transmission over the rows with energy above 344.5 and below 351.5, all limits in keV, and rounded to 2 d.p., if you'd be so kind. 0.44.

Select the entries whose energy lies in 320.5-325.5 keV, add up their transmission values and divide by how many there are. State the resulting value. 143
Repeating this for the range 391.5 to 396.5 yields 206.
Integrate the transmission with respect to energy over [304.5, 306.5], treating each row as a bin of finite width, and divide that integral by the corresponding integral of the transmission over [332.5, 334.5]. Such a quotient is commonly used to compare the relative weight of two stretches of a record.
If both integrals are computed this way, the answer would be 1.25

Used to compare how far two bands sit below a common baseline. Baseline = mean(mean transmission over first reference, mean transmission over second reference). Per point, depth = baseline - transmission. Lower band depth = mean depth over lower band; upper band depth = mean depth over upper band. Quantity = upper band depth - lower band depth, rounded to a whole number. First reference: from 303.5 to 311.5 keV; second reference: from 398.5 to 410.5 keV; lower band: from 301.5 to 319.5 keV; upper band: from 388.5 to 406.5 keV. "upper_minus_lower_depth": -38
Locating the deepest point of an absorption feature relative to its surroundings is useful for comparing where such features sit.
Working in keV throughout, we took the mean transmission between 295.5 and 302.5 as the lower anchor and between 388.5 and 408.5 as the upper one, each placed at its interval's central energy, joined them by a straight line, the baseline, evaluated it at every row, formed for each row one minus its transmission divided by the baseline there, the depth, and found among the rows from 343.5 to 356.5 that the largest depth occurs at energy 356.0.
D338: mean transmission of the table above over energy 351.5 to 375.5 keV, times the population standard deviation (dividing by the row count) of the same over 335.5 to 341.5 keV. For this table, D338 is 4507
